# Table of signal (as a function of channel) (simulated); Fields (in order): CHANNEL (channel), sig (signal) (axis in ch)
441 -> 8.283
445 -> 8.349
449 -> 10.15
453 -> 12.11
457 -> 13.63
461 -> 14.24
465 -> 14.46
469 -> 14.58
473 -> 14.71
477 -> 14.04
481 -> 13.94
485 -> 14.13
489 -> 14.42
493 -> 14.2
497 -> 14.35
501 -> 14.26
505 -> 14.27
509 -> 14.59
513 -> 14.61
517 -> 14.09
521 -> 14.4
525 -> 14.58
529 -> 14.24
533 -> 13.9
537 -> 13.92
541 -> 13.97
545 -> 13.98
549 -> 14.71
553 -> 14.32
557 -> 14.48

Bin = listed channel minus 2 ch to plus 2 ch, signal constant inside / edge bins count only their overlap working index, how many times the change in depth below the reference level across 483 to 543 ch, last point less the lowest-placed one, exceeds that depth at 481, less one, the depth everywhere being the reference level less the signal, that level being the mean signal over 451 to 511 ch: -0.2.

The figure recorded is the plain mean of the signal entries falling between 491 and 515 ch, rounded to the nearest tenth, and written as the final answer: 14.4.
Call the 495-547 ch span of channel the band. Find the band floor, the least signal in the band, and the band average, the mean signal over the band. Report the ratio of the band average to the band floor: 1.02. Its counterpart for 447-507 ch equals 1.36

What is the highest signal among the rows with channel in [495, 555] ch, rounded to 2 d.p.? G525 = 14.71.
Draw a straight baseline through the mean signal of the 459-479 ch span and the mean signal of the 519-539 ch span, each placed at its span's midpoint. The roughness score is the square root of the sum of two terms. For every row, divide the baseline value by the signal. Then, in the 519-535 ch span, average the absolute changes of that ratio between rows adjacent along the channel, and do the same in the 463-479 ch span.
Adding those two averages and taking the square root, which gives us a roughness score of 0.20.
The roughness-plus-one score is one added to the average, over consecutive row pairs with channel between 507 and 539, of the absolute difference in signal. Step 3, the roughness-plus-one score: 1.25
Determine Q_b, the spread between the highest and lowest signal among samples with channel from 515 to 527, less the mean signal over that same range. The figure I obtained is -13.9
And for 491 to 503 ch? -14.1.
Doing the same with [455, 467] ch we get -13.3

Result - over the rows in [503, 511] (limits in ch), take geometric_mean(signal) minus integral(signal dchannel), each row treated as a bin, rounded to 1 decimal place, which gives -101.0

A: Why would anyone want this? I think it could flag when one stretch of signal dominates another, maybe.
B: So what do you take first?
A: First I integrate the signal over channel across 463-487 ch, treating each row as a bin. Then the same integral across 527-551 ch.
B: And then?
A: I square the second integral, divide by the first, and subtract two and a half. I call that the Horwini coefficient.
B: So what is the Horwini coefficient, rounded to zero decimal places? 332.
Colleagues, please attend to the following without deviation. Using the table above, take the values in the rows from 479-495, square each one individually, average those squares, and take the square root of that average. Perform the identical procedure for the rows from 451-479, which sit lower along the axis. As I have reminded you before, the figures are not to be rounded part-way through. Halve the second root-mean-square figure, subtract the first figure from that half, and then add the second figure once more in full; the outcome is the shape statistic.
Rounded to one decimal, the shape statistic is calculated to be 6.8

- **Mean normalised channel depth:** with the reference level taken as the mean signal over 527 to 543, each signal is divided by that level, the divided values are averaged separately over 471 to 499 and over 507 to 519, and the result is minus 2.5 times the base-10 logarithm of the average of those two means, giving -0.026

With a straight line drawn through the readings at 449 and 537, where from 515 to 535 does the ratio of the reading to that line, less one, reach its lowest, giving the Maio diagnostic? 533 ch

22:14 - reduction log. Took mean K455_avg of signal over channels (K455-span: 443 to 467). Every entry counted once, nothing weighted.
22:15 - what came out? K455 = 12.2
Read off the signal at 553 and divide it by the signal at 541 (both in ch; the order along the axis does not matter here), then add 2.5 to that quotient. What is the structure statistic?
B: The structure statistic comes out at 3.53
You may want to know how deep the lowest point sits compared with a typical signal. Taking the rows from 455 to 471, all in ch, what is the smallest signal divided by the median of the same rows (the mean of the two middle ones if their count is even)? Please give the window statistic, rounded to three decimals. 0.950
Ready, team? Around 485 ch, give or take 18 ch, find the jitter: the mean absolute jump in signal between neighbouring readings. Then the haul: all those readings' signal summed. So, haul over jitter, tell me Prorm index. 559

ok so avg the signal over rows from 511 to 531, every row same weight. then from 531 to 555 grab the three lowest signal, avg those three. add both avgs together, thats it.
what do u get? 28.3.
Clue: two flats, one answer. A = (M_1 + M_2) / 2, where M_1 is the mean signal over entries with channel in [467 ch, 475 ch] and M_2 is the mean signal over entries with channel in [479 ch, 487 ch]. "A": 14.3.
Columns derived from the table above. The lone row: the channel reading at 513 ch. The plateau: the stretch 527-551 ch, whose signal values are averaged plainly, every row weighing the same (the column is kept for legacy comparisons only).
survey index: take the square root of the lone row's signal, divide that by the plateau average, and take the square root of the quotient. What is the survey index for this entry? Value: 0.520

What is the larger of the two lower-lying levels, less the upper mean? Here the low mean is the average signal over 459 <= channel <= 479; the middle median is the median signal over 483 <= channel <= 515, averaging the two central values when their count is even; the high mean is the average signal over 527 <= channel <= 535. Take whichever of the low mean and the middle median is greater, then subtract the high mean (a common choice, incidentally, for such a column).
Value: 0.34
